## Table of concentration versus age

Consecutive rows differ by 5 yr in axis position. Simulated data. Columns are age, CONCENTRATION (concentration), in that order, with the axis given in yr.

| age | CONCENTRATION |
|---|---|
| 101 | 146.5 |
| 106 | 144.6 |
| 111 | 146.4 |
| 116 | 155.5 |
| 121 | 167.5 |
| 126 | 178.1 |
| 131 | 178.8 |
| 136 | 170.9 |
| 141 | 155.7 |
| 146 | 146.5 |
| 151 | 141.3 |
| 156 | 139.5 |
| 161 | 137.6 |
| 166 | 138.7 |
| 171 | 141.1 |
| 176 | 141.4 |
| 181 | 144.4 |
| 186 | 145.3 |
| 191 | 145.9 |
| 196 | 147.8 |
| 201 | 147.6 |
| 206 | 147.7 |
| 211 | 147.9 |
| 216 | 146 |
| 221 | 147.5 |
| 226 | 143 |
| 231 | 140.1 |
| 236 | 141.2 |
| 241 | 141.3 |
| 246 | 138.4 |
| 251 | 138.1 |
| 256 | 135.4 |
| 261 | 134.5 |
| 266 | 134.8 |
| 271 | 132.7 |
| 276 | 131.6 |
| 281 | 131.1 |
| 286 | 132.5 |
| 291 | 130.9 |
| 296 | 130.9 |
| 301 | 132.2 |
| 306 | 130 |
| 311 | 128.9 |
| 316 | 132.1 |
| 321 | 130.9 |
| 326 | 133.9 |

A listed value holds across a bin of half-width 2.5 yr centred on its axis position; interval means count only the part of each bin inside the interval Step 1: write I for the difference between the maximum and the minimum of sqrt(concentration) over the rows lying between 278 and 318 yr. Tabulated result 0.16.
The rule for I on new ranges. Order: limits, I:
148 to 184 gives 0.29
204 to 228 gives 0.20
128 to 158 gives 1.56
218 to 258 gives 0.51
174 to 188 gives 0.16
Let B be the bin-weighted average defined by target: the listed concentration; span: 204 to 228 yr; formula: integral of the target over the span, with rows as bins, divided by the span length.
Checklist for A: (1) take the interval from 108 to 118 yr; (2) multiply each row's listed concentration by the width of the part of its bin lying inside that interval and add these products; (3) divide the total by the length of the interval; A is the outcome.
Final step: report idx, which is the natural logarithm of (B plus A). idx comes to 5.69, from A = 150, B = 146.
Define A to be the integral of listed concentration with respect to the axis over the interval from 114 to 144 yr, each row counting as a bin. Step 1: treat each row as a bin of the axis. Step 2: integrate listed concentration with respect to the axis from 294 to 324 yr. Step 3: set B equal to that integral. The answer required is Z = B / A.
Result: 0.78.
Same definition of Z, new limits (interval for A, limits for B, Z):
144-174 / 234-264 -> 0.98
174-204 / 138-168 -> 0.99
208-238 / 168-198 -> 1.00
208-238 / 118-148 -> 1.15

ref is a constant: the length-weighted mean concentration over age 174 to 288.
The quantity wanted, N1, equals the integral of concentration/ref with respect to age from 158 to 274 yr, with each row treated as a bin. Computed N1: 117 yr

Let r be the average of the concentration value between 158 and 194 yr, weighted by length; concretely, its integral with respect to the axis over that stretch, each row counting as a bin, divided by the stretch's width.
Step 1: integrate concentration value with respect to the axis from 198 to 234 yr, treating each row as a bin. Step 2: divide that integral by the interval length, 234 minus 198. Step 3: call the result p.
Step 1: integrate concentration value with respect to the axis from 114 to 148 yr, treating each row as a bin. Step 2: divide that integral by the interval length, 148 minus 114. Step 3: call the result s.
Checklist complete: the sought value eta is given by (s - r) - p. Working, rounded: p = 146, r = 142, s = 165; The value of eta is -123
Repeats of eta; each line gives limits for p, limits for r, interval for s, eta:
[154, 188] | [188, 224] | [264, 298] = -156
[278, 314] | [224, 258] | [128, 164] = -118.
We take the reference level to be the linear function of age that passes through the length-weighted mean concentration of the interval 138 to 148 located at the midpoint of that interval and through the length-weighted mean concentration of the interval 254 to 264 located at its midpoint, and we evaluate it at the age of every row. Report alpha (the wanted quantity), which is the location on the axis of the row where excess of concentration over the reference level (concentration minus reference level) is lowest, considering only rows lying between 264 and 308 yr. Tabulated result 276 yr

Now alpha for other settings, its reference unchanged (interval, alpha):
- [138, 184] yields 161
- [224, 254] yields 231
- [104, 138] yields 106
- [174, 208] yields 176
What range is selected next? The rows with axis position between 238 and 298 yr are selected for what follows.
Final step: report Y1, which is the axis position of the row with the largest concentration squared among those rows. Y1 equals 241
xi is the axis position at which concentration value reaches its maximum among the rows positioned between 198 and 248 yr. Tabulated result 211 yr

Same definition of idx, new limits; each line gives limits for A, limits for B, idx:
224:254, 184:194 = 5.66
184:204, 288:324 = 5.63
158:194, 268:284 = 5.61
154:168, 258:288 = 5.60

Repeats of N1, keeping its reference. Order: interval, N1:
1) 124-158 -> 38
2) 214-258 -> 44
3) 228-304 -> 73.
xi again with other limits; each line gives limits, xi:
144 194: 146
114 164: 131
